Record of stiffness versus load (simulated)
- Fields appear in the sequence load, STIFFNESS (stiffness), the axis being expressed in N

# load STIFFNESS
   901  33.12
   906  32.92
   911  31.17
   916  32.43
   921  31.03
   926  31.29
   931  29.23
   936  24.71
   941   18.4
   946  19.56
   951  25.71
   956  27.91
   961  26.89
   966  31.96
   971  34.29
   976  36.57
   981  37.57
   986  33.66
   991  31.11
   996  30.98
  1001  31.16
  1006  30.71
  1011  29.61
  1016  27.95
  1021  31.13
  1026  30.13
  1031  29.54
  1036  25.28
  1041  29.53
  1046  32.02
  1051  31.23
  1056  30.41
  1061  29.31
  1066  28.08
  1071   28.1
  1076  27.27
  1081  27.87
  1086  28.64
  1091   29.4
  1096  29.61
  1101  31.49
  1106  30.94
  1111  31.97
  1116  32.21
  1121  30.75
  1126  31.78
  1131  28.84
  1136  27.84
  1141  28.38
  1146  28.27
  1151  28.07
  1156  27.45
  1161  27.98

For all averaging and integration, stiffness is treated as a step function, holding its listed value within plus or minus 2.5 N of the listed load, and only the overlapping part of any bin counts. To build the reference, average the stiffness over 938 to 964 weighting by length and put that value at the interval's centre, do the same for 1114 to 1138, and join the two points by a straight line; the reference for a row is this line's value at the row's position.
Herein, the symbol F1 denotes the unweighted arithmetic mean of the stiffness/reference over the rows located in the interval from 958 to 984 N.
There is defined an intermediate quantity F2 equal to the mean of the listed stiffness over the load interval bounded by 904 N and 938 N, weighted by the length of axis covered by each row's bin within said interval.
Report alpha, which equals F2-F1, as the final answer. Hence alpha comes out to 29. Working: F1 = 1.36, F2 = 30.4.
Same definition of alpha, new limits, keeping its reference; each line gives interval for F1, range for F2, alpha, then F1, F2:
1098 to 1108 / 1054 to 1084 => 27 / 1.06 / 28.5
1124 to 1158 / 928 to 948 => 22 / 0.93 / 23.3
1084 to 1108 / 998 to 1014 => 29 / 1.03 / 30.4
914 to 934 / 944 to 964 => 24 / 1.36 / 25.3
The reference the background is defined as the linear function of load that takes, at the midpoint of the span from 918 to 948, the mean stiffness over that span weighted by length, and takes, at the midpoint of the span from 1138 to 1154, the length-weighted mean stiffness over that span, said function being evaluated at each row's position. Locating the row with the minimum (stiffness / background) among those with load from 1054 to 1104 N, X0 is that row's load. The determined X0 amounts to 1076 N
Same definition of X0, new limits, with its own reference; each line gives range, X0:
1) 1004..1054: 1036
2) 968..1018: 1016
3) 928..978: 941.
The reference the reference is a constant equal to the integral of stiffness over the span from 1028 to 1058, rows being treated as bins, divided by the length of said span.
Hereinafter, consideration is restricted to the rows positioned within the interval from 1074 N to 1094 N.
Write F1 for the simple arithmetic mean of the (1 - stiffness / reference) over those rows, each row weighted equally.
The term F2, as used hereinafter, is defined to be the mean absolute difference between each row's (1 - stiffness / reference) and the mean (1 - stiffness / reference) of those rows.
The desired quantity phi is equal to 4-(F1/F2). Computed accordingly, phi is 2.1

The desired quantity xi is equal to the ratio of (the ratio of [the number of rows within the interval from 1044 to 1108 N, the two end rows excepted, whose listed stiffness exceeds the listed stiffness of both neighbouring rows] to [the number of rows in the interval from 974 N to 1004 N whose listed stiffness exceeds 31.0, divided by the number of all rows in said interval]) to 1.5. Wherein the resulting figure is 1.6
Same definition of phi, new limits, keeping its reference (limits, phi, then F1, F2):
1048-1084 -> 3.4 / 0.03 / 0.041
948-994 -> 4.6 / -0.07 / 0.115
